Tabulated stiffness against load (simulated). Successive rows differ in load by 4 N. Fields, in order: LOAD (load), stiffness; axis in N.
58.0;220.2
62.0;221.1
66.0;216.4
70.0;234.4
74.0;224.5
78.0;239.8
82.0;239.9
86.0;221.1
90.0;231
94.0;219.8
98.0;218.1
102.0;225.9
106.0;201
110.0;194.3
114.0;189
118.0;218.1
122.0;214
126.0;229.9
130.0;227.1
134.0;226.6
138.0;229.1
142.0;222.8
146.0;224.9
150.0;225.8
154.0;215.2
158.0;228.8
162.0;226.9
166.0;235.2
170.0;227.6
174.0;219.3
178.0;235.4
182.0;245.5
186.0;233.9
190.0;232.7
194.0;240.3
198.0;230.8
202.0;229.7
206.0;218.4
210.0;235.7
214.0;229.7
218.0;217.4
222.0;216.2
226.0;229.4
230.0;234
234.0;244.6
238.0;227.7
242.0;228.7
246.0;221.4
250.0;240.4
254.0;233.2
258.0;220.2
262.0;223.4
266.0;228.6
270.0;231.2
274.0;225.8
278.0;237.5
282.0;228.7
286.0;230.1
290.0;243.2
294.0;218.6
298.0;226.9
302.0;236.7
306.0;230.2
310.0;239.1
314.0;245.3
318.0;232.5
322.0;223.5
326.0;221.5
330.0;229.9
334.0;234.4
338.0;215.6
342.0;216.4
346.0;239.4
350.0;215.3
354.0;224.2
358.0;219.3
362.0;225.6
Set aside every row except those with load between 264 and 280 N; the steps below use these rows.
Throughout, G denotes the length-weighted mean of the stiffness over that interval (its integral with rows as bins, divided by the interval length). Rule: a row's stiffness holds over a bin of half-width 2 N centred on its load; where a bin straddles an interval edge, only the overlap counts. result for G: 231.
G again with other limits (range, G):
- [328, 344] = 224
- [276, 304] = 232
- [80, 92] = 231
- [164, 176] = 227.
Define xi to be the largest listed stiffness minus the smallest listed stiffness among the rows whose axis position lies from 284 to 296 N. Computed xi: 25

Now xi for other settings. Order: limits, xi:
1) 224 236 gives 15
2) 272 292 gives 17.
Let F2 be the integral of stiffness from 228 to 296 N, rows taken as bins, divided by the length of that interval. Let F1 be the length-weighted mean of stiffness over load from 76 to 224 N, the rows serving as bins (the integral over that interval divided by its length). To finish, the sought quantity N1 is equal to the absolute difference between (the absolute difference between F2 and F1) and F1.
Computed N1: 219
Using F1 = 225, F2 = 230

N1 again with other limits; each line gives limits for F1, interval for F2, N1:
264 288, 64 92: 230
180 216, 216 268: 228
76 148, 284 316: 208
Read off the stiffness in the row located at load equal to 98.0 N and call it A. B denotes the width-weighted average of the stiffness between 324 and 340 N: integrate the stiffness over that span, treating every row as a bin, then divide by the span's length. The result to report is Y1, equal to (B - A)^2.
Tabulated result 53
